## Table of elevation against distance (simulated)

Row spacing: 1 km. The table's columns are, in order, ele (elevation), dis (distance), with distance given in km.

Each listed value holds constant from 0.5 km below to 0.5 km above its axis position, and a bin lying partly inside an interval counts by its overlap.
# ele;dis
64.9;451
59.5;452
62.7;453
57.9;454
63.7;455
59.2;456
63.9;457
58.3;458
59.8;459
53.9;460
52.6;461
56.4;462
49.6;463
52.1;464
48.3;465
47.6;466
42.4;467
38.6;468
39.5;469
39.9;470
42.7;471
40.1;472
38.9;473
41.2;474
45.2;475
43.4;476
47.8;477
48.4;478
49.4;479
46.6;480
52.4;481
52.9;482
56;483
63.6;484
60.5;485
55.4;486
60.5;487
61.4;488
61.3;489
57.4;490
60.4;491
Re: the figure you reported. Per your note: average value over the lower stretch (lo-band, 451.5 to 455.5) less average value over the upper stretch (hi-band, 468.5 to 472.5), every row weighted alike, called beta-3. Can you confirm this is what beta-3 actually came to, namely 20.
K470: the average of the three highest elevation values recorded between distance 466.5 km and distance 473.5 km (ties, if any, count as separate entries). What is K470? 42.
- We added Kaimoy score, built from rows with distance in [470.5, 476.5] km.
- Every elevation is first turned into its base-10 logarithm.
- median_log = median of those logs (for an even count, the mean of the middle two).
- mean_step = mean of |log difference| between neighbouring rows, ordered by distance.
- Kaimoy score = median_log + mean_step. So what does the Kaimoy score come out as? 1.65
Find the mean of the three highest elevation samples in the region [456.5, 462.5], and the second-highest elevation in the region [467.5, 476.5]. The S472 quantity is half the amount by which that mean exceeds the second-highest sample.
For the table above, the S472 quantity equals 9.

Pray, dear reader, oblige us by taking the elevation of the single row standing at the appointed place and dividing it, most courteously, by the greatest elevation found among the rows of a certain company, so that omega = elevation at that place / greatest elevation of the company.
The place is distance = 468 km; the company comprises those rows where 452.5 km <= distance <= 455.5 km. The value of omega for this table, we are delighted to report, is 0.61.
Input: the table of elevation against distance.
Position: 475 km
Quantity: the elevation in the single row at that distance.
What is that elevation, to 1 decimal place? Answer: 45.2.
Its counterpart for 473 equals 38.9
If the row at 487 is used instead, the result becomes 60.5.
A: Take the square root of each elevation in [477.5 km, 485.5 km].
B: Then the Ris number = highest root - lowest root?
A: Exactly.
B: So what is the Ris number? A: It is 1.1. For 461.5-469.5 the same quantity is 1.3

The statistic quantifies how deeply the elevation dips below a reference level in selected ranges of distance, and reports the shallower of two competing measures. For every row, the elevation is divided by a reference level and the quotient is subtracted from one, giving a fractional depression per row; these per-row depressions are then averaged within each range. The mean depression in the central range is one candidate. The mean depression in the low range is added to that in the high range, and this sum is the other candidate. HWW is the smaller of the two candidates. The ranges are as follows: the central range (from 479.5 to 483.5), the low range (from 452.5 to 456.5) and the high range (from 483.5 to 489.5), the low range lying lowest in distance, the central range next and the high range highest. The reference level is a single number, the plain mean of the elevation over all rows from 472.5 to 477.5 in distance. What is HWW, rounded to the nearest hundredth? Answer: -0.80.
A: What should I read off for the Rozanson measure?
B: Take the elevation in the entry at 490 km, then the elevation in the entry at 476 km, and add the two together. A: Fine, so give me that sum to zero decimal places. 101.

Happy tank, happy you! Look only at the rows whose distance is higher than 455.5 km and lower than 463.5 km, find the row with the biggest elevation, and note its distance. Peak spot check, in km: 457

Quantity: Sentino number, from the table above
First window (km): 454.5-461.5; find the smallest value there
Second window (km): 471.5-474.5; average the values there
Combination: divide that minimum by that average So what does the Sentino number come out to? 1.31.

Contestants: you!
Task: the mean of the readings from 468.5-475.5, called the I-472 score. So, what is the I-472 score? 41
